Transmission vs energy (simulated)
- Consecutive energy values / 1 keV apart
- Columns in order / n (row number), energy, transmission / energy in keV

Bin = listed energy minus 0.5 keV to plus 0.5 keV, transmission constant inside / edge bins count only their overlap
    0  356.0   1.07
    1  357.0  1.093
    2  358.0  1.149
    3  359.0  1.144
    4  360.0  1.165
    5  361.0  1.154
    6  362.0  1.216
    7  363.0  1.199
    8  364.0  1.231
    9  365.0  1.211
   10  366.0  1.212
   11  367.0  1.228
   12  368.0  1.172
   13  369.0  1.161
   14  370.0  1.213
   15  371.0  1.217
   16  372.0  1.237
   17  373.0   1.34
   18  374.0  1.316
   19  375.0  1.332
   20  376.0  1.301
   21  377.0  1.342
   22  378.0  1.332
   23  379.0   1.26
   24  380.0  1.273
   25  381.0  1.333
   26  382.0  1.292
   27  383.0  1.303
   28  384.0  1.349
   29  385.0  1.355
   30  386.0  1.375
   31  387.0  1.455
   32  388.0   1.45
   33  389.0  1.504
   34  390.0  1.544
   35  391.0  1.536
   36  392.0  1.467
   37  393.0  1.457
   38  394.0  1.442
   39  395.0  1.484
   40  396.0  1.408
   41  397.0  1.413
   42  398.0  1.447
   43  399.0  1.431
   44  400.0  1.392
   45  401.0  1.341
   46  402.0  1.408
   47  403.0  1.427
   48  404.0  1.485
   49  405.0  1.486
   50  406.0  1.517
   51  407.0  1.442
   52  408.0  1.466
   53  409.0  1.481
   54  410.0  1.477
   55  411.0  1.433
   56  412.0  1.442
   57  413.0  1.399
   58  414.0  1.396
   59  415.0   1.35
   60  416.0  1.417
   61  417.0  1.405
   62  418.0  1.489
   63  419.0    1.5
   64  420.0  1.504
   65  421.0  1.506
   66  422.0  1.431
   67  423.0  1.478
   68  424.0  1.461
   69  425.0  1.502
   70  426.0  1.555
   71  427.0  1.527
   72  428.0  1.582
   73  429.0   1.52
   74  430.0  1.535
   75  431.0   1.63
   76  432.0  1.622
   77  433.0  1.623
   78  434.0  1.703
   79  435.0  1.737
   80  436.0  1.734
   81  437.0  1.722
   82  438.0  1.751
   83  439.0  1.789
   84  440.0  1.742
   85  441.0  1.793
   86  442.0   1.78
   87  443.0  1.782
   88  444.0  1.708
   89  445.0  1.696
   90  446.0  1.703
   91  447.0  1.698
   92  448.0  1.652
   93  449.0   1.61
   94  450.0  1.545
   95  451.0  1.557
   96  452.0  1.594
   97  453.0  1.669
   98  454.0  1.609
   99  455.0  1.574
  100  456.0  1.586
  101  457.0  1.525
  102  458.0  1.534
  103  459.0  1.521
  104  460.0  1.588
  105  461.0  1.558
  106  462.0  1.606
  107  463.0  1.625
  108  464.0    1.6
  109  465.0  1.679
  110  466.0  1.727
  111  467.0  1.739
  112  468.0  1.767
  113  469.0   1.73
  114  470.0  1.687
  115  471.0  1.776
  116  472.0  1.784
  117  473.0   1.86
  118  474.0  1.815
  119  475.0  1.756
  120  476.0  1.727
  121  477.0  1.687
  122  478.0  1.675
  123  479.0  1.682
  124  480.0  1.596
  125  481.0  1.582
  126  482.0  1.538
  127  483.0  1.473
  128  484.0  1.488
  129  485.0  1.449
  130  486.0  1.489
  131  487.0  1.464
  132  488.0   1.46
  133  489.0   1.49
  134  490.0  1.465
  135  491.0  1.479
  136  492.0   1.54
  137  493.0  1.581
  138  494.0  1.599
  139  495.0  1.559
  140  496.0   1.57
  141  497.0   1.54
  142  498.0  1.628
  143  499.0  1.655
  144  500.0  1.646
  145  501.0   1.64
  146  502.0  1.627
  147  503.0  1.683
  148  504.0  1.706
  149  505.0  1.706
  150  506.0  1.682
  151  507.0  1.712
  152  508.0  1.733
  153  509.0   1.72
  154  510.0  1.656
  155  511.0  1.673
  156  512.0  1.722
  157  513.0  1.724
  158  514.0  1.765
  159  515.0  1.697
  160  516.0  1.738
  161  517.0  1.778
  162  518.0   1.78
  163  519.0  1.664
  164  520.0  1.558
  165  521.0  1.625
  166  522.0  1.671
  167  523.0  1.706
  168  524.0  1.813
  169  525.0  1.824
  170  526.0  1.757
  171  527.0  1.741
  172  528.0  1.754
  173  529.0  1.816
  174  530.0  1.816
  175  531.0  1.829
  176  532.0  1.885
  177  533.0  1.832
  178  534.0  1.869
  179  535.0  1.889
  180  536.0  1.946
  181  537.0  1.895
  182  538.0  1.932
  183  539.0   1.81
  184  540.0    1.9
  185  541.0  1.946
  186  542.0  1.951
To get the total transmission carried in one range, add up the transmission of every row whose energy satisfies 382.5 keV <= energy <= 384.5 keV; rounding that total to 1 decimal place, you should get 2.7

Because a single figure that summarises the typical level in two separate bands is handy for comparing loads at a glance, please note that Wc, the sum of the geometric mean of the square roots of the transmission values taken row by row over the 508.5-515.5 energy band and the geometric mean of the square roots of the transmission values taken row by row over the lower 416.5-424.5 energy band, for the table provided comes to 2.52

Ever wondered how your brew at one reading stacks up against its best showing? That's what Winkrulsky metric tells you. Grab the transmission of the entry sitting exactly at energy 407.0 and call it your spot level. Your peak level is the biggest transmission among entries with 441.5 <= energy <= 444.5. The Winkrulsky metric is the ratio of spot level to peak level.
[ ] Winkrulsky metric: 0.809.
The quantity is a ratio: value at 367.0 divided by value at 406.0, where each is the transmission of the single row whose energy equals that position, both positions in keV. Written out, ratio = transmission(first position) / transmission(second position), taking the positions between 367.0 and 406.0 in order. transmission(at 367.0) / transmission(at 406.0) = 0.81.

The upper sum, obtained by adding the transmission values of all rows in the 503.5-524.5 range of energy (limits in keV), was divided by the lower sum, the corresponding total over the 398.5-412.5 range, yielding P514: 1.8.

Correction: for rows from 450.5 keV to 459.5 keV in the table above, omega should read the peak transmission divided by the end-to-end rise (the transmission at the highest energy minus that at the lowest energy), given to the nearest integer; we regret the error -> -46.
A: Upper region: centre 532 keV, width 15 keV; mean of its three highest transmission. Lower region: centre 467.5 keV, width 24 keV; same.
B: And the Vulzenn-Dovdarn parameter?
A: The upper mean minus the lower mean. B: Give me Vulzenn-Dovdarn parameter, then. 0.1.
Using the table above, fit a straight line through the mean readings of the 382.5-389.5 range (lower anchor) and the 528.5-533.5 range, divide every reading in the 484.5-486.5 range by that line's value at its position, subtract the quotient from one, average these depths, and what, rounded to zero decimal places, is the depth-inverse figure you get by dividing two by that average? 15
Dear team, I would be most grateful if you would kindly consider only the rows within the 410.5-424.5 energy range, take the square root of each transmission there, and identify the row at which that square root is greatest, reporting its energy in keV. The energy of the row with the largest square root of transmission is 421.0 keV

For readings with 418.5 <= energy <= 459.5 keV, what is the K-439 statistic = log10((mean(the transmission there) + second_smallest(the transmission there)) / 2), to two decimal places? 0.19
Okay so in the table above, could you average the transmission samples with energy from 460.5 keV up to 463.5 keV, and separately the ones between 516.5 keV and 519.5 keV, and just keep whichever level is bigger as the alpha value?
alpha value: 1.74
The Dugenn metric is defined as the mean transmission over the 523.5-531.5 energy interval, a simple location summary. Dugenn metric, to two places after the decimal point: 1.79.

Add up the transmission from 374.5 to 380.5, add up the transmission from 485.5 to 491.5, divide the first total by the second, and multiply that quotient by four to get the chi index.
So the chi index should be 3.54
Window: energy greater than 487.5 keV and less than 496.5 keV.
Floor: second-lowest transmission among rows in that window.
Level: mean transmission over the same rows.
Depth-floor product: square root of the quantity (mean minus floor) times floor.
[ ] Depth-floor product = 0.30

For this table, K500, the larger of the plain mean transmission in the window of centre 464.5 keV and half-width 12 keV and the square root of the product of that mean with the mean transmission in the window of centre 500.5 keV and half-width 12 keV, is 1.67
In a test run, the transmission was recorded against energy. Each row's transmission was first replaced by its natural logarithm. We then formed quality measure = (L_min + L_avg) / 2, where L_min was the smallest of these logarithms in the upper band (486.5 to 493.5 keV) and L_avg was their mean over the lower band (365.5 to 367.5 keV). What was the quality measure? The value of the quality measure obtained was 0.29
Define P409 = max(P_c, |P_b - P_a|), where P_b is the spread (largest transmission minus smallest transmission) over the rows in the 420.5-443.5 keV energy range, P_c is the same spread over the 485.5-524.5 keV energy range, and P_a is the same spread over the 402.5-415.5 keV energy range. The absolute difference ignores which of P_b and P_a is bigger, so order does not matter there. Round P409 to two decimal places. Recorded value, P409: 0.35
